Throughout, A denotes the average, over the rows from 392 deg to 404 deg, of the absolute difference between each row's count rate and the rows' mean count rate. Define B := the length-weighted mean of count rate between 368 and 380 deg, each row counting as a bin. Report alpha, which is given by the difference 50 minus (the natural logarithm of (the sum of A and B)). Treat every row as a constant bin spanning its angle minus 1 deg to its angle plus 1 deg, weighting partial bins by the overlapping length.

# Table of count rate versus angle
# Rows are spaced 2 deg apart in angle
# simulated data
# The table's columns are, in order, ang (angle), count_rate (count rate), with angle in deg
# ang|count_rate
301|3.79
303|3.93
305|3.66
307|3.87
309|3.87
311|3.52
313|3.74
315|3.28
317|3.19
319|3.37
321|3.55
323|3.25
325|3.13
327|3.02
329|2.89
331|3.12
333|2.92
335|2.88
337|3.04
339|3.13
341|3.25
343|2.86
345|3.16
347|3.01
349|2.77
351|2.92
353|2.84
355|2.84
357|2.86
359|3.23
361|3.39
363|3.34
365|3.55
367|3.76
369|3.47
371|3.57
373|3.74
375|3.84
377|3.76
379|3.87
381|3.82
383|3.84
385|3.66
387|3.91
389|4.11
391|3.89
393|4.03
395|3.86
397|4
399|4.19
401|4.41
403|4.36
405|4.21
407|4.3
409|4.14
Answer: 48.6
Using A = 0.178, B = 3.71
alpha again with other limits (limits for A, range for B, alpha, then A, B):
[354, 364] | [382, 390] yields 48.6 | 0.226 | 3.88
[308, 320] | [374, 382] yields 48.6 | 0.215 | 3.82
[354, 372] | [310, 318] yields 48.7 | 0.239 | 3.43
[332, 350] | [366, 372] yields 48.7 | 0.129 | 3.60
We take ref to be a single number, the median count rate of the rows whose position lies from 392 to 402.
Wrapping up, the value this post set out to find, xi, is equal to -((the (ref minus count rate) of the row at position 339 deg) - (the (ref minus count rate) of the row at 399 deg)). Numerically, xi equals -1.1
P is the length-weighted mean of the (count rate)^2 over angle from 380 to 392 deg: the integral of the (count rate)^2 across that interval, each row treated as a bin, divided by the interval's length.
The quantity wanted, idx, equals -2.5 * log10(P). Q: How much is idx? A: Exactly -2.9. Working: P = 15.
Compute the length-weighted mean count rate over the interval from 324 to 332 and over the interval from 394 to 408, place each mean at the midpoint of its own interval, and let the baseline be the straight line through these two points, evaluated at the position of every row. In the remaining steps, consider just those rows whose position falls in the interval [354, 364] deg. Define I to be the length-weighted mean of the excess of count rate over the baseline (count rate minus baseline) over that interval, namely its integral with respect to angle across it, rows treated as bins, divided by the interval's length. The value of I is -0.40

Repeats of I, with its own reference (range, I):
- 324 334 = -0.04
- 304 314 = 0.99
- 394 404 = 0.01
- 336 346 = -0.16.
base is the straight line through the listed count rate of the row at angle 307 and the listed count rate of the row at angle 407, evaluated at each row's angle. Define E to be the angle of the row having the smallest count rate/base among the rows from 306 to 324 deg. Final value 317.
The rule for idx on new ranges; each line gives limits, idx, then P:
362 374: -2.8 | 13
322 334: -2.4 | 9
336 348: -2.4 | 9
